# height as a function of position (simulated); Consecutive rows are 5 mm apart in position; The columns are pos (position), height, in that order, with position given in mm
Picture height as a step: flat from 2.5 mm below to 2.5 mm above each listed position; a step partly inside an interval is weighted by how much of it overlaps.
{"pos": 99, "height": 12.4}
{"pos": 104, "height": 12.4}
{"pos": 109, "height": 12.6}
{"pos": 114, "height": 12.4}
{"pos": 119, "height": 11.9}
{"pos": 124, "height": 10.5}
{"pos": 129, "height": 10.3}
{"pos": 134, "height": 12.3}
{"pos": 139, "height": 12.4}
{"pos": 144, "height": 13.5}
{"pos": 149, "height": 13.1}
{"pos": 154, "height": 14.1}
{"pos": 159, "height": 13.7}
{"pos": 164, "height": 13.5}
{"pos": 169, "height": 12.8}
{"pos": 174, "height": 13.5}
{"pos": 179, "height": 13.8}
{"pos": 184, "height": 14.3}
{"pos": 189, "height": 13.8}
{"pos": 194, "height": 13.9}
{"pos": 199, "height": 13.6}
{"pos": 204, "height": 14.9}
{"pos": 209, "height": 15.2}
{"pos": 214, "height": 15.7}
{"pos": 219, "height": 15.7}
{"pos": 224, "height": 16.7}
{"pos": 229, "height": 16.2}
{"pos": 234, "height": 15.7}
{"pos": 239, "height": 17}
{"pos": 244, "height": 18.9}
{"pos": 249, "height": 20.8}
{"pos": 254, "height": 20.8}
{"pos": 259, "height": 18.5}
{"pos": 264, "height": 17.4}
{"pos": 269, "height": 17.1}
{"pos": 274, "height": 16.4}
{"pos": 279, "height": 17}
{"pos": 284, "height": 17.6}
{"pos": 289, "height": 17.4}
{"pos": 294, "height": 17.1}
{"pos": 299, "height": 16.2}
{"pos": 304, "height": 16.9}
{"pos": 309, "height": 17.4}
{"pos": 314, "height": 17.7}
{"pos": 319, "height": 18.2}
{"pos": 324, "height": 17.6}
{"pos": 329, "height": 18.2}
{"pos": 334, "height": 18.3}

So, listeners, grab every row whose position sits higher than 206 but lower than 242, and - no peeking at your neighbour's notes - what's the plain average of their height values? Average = 16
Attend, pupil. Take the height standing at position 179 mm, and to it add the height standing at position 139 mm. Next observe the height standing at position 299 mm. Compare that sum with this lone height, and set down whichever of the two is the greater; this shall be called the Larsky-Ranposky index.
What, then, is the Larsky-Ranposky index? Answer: 26.2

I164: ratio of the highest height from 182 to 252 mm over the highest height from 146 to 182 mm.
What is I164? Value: 1.48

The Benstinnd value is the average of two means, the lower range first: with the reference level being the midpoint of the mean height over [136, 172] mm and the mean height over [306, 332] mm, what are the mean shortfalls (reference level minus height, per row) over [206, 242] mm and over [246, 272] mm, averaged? -1.9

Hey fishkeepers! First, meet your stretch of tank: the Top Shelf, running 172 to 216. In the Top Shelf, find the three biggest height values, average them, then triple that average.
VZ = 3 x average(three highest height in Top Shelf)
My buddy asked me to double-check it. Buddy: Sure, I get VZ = 46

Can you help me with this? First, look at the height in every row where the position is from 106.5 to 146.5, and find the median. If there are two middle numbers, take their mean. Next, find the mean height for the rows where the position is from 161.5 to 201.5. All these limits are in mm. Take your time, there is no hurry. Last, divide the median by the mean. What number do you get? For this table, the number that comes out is 0.90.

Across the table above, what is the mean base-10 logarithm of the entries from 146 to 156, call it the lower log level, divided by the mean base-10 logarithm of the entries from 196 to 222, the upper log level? 0.96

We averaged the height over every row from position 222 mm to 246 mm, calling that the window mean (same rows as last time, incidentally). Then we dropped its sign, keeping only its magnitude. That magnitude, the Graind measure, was 16.9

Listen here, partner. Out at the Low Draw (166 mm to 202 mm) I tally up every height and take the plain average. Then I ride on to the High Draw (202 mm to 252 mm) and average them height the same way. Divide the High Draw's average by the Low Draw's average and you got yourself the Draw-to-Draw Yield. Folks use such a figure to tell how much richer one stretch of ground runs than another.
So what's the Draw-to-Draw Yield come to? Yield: 1.22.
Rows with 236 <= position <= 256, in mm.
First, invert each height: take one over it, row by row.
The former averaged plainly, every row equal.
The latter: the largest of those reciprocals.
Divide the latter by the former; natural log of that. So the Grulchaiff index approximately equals 0.12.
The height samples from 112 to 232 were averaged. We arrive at 13.7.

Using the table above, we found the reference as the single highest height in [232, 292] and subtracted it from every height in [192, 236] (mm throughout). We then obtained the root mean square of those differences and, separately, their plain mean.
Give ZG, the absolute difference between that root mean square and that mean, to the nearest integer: 11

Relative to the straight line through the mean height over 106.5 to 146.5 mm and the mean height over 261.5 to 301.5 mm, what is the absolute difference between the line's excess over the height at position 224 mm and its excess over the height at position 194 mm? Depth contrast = 1.8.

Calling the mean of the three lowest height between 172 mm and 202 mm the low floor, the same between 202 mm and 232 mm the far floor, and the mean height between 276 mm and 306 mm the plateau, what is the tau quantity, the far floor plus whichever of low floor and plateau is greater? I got 32.3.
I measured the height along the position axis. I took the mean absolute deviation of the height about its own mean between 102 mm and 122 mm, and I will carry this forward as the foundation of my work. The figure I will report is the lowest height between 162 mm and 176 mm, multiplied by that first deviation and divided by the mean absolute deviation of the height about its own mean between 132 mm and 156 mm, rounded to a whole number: 5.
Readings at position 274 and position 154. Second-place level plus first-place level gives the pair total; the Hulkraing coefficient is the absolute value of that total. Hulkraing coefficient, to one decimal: 30.5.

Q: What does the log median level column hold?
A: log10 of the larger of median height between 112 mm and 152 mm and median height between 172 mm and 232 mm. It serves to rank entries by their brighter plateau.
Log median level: 1.16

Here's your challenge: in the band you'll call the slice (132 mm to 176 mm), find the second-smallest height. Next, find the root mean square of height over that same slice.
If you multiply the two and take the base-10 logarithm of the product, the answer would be 2.21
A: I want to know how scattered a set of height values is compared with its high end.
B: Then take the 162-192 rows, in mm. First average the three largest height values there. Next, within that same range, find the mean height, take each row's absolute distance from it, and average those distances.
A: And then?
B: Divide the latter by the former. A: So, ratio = 0.025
